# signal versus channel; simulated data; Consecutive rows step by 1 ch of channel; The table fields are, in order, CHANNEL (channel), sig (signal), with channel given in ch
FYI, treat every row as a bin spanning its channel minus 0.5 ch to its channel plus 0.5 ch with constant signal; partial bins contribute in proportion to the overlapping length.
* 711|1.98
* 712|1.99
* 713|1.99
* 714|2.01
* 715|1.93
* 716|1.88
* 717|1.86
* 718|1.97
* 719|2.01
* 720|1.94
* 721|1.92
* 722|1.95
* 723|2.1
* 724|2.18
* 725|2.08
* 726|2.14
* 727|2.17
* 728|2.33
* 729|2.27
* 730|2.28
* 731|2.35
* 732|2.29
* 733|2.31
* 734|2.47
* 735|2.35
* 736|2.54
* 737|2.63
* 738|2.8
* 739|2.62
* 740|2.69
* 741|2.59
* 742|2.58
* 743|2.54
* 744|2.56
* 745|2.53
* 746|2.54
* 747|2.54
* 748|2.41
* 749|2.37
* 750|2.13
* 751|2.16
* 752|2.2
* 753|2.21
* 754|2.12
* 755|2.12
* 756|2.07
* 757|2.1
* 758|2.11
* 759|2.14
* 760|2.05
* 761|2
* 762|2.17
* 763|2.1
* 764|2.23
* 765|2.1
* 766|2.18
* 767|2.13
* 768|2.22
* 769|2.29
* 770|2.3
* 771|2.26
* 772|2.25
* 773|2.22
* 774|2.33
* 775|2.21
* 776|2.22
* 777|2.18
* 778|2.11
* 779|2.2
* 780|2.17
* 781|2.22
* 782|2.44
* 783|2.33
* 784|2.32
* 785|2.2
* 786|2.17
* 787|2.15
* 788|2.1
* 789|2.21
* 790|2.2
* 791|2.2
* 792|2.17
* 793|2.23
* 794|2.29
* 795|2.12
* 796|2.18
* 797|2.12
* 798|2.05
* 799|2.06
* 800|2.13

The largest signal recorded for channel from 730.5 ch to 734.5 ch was 2.47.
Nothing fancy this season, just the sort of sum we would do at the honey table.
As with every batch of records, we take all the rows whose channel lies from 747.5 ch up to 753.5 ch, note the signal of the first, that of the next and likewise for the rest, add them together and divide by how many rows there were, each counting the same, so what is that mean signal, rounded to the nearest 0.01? 2.25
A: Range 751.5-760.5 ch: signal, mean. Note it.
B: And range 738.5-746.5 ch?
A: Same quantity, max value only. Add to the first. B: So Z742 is 4.81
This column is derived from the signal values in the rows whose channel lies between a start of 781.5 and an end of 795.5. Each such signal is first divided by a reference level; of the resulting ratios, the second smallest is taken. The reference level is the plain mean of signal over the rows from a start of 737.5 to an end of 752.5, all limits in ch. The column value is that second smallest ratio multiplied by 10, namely 8.5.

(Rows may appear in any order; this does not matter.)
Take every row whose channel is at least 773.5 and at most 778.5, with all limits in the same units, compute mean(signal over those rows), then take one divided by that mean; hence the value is 0.452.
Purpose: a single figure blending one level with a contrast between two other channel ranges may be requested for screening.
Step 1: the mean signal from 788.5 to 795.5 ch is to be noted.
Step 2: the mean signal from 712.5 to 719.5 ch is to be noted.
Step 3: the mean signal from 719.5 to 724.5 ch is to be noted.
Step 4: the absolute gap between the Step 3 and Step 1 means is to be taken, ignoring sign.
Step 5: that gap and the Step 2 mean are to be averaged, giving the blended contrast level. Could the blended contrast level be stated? 1.07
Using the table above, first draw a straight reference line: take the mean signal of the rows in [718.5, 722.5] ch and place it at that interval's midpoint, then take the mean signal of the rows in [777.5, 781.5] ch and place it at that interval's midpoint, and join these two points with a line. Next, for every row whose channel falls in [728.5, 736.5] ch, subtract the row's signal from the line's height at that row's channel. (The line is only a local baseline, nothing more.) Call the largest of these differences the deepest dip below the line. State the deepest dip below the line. -0.28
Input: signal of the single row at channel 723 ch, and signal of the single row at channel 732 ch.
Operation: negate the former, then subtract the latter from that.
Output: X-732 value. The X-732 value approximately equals -4.39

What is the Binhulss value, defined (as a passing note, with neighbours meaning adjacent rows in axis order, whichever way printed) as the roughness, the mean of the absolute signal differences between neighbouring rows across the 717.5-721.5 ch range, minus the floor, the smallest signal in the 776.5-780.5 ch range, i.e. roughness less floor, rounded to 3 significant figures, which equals -2.07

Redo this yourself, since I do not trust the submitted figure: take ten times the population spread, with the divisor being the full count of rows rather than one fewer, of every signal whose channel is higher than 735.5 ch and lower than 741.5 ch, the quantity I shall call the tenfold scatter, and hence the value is 0.8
